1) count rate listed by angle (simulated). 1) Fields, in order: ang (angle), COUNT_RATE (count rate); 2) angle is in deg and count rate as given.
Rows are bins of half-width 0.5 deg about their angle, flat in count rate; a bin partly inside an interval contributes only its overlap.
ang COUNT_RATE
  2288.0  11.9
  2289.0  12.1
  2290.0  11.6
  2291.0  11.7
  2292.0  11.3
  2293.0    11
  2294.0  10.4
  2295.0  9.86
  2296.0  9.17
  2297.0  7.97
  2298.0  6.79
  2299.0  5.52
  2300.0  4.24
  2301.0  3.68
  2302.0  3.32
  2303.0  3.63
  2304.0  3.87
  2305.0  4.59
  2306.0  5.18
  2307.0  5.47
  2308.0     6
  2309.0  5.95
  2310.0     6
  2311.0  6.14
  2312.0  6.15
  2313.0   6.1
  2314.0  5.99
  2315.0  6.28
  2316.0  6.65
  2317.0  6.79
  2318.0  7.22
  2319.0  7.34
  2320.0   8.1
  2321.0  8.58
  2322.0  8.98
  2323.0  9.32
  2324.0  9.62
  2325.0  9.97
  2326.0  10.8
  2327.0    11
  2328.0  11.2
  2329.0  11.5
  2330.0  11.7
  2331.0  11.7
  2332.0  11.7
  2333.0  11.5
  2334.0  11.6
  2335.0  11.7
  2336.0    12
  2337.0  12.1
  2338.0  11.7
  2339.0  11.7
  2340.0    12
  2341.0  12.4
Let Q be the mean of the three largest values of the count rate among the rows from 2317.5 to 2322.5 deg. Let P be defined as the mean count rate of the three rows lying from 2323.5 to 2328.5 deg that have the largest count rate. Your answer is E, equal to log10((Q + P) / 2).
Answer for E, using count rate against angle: 0.99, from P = 11.0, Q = 8.6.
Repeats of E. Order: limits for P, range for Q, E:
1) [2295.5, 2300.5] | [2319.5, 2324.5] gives 0.94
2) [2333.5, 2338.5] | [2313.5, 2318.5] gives 0.97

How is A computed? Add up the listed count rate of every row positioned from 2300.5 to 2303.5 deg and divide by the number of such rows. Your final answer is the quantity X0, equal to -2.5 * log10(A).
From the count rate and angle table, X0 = -1.4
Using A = 4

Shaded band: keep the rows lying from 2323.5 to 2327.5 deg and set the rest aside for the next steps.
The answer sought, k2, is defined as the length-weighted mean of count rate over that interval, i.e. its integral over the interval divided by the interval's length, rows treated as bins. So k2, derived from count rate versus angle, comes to 10.3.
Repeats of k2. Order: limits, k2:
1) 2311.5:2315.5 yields 6.1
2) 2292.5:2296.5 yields 10.1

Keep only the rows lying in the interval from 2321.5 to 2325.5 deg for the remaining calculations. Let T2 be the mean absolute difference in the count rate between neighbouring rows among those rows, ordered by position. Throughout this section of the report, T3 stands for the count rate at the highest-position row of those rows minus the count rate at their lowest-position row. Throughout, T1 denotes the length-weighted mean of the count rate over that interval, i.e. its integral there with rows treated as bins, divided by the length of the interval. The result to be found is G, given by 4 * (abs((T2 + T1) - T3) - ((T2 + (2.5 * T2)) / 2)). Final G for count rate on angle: 33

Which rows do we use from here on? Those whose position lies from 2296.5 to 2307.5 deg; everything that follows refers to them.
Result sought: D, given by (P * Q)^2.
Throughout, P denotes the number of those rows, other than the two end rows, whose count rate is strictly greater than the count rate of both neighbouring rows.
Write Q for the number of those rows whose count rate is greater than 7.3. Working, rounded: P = 0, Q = 1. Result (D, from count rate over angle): 0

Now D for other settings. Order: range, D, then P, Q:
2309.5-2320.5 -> 4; 1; 2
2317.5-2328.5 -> 0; 0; 10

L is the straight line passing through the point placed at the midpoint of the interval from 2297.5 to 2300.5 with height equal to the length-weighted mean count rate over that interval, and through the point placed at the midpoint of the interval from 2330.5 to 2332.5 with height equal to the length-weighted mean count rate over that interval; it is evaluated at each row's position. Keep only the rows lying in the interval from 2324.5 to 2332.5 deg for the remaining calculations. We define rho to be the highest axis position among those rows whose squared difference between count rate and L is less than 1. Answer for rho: 2332.0 deg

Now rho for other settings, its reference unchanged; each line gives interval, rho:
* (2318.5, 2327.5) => 2327.0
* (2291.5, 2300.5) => 2299.0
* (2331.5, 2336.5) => 2336.0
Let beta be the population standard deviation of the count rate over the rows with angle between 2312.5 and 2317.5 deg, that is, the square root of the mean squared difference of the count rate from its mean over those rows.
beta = 0.3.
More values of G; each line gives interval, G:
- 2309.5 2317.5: 21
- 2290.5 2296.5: 51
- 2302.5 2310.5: 10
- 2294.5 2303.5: 46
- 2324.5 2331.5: 37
